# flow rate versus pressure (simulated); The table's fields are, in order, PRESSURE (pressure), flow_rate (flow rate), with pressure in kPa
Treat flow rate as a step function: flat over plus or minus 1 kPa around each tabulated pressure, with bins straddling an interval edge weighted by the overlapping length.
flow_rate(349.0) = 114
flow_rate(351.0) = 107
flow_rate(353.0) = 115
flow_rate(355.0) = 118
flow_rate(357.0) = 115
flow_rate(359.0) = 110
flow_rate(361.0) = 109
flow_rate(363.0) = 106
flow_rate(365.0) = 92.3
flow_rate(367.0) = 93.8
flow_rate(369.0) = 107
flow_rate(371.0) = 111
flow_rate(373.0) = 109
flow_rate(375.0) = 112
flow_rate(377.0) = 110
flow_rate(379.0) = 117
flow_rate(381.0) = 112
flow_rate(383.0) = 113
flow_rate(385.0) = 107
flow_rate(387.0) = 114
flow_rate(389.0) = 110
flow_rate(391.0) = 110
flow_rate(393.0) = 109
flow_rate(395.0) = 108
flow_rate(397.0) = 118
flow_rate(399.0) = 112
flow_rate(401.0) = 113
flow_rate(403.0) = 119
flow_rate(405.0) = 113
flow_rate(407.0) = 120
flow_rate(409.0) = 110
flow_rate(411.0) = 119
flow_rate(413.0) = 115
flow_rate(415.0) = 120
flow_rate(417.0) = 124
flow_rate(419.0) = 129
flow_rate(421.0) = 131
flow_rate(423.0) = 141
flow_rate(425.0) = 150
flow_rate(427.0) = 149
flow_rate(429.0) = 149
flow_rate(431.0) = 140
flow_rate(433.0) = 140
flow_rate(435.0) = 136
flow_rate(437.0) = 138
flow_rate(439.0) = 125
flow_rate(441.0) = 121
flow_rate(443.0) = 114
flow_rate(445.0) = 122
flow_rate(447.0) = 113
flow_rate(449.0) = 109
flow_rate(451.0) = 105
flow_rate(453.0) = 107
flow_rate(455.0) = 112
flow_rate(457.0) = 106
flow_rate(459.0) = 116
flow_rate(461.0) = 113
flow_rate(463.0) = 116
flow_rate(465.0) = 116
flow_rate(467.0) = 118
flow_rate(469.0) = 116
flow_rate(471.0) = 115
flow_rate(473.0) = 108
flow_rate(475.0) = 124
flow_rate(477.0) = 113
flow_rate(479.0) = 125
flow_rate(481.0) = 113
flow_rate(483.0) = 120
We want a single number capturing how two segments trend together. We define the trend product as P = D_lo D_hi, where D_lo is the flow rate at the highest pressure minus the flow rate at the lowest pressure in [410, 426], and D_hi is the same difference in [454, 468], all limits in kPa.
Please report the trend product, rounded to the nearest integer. 186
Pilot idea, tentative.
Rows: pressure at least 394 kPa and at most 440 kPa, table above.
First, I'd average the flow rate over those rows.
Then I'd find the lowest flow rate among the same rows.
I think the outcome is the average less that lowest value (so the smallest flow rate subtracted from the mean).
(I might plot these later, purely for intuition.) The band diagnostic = 19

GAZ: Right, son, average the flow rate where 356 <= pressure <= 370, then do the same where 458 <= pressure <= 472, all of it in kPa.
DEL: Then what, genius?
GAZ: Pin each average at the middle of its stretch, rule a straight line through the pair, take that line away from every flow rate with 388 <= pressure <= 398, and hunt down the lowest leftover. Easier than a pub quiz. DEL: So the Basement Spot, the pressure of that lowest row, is 395.0 kPa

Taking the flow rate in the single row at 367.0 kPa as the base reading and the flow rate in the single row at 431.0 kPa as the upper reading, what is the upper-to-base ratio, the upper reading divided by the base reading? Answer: 1.49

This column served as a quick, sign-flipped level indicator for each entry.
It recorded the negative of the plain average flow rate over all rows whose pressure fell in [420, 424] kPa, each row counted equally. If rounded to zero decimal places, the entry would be -136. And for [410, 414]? -117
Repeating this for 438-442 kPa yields -123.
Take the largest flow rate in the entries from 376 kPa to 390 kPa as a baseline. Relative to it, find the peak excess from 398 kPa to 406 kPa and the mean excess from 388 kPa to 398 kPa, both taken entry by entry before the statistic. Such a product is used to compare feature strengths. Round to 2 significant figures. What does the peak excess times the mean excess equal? -12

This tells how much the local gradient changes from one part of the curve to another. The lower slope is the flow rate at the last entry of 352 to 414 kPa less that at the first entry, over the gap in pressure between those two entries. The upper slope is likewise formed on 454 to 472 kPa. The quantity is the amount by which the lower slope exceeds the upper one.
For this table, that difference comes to -0.2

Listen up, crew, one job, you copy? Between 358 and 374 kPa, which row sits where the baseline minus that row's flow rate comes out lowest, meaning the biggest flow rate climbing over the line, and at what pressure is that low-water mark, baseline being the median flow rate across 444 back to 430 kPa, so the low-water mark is 371.0 kPa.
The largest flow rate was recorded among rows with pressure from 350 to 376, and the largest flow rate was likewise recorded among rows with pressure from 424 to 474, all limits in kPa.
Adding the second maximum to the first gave 268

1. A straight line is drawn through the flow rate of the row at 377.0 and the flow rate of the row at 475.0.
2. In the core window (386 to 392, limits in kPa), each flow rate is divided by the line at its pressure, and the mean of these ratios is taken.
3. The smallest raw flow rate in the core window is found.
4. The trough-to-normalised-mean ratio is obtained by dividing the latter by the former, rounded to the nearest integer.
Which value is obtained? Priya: 110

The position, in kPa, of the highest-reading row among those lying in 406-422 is 421.0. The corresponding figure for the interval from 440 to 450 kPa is 445.0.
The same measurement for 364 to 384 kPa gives 379.0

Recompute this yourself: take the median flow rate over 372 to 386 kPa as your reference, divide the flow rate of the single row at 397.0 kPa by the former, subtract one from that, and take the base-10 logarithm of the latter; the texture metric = -1.3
